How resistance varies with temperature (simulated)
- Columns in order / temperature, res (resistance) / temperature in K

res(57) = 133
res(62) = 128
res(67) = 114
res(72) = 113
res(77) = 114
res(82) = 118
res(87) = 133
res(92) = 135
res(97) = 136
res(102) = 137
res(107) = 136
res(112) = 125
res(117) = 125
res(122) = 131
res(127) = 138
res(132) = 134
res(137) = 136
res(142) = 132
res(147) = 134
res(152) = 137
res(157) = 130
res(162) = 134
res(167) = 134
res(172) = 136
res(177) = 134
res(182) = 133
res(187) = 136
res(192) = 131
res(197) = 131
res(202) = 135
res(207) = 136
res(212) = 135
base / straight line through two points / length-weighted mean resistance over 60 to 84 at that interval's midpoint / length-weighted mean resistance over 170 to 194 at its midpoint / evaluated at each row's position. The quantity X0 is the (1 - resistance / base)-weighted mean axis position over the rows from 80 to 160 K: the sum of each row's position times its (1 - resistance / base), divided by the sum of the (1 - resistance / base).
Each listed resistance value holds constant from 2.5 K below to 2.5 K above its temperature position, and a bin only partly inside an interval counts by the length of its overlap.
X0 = 112.9 K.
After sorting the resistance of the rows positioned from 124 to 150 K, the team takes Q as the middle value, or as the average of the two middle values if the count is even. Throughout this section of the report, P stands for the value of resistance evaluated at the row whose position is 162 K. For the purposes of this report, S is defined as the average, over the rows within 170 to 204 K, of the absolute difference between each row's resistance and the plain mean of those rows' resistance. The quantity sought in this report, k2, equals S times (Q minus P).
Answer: 0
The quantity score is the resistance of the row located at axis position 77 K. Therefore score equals 114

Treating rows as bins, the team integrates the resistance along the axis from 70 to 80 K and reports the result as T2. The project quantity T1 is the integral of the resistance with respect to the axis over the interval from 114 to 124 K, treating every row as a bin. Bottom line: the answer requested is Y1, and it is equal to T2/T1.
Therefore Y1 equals 0.89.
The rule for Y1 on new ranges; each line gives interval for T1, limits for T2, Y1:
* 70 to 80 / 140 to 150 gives 1.17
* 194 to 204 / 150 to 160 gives 1.00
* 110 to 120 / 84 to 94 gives 1.06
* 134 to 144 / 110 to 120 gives 0.93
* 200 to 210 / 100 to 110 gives 1.00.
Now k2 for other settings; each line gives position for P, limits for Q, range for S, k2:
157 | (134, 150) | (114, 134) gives 16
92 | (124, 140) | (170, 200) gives 2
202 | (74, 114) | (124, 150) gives -2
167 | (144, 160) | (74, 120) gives 0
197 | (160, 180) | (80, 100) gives 19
